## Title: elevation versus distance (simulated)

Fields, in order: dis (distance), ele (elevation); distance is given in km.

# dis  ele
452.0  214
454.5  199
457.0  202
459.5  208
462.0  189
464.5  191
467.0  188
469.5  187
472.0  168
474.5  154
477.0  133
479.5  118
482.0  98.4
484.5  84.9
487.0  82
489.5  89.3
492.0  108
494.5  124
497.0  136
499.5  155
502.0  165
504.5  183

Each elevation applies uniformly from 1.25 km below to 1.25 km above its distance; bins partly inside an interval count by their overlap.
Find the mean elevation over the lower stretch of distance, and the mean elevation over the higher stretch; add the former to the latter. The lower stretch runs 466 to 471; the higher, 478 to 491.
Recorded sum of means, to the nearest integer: 282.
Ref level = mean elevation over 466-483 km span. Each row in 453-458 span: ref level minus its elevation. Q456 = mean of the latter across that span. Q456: -51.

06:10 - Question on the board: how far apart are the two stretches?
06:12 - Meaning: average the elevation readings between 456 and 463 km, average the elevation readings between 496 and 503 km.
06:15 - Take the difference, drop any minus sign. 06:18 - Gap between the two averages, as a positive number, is 48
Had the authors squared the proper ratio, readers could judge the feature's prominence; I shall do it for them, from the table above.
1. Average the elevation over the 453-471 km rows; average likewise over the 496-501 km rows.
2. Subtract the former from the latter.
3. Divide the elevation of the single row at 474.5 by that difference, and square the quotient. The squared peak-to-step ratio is 10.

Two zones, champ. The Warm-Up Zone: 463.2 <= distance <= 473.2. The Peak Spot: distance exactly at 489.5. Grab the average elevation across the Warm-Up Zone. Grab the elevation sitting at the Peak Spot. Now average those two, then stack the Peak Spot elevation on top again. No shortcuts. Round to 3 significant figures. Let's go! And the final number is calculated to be 226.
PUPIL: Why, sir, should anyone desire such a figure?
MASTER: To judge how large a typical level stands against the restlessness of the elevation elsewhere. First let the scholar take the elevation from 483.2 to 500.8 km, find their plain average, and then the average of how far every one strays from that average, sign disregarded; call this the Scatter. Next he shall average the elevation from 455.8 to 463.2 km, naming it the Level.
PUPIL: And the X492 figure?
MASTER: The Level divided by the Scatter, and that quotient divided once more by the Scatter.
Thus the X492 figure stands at 0.37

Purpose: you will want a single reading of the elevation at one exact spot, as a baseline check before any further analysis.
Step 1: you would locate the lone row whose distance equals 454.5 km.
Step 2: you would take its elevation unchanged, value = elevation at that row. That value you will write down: 199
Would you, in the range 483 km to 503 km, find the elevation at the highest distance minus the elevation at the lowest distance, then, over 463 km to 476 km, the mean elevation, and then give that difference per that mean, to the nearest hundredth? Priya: 0.45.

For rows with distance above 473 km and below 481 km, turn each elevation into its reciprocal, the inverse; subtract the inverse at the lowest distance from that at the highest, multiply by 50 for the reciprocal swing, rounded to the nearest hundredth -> 0.10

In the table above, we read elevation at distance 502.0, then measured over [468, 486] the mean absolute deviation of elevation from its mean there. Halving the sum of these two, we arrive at 97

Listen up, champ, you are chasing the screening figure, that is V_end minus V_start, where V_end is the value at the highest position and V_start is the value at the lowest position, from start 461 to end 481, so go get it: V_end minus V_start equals -71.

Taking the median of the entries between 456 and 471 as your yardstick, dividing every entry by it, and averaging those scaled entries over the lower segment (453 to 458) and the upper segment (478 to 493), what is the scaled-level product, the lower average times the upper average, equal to 0.54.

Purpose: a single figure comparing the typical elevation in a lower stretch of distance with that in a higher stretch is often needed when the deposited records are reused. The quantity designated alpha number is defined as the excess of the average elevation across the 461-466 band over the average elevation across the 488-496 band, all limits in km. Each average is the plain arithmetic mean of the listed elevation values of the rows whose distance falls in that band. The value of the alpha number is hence 83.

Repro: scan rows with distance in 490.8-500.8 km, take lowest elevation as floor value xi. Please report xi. 108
